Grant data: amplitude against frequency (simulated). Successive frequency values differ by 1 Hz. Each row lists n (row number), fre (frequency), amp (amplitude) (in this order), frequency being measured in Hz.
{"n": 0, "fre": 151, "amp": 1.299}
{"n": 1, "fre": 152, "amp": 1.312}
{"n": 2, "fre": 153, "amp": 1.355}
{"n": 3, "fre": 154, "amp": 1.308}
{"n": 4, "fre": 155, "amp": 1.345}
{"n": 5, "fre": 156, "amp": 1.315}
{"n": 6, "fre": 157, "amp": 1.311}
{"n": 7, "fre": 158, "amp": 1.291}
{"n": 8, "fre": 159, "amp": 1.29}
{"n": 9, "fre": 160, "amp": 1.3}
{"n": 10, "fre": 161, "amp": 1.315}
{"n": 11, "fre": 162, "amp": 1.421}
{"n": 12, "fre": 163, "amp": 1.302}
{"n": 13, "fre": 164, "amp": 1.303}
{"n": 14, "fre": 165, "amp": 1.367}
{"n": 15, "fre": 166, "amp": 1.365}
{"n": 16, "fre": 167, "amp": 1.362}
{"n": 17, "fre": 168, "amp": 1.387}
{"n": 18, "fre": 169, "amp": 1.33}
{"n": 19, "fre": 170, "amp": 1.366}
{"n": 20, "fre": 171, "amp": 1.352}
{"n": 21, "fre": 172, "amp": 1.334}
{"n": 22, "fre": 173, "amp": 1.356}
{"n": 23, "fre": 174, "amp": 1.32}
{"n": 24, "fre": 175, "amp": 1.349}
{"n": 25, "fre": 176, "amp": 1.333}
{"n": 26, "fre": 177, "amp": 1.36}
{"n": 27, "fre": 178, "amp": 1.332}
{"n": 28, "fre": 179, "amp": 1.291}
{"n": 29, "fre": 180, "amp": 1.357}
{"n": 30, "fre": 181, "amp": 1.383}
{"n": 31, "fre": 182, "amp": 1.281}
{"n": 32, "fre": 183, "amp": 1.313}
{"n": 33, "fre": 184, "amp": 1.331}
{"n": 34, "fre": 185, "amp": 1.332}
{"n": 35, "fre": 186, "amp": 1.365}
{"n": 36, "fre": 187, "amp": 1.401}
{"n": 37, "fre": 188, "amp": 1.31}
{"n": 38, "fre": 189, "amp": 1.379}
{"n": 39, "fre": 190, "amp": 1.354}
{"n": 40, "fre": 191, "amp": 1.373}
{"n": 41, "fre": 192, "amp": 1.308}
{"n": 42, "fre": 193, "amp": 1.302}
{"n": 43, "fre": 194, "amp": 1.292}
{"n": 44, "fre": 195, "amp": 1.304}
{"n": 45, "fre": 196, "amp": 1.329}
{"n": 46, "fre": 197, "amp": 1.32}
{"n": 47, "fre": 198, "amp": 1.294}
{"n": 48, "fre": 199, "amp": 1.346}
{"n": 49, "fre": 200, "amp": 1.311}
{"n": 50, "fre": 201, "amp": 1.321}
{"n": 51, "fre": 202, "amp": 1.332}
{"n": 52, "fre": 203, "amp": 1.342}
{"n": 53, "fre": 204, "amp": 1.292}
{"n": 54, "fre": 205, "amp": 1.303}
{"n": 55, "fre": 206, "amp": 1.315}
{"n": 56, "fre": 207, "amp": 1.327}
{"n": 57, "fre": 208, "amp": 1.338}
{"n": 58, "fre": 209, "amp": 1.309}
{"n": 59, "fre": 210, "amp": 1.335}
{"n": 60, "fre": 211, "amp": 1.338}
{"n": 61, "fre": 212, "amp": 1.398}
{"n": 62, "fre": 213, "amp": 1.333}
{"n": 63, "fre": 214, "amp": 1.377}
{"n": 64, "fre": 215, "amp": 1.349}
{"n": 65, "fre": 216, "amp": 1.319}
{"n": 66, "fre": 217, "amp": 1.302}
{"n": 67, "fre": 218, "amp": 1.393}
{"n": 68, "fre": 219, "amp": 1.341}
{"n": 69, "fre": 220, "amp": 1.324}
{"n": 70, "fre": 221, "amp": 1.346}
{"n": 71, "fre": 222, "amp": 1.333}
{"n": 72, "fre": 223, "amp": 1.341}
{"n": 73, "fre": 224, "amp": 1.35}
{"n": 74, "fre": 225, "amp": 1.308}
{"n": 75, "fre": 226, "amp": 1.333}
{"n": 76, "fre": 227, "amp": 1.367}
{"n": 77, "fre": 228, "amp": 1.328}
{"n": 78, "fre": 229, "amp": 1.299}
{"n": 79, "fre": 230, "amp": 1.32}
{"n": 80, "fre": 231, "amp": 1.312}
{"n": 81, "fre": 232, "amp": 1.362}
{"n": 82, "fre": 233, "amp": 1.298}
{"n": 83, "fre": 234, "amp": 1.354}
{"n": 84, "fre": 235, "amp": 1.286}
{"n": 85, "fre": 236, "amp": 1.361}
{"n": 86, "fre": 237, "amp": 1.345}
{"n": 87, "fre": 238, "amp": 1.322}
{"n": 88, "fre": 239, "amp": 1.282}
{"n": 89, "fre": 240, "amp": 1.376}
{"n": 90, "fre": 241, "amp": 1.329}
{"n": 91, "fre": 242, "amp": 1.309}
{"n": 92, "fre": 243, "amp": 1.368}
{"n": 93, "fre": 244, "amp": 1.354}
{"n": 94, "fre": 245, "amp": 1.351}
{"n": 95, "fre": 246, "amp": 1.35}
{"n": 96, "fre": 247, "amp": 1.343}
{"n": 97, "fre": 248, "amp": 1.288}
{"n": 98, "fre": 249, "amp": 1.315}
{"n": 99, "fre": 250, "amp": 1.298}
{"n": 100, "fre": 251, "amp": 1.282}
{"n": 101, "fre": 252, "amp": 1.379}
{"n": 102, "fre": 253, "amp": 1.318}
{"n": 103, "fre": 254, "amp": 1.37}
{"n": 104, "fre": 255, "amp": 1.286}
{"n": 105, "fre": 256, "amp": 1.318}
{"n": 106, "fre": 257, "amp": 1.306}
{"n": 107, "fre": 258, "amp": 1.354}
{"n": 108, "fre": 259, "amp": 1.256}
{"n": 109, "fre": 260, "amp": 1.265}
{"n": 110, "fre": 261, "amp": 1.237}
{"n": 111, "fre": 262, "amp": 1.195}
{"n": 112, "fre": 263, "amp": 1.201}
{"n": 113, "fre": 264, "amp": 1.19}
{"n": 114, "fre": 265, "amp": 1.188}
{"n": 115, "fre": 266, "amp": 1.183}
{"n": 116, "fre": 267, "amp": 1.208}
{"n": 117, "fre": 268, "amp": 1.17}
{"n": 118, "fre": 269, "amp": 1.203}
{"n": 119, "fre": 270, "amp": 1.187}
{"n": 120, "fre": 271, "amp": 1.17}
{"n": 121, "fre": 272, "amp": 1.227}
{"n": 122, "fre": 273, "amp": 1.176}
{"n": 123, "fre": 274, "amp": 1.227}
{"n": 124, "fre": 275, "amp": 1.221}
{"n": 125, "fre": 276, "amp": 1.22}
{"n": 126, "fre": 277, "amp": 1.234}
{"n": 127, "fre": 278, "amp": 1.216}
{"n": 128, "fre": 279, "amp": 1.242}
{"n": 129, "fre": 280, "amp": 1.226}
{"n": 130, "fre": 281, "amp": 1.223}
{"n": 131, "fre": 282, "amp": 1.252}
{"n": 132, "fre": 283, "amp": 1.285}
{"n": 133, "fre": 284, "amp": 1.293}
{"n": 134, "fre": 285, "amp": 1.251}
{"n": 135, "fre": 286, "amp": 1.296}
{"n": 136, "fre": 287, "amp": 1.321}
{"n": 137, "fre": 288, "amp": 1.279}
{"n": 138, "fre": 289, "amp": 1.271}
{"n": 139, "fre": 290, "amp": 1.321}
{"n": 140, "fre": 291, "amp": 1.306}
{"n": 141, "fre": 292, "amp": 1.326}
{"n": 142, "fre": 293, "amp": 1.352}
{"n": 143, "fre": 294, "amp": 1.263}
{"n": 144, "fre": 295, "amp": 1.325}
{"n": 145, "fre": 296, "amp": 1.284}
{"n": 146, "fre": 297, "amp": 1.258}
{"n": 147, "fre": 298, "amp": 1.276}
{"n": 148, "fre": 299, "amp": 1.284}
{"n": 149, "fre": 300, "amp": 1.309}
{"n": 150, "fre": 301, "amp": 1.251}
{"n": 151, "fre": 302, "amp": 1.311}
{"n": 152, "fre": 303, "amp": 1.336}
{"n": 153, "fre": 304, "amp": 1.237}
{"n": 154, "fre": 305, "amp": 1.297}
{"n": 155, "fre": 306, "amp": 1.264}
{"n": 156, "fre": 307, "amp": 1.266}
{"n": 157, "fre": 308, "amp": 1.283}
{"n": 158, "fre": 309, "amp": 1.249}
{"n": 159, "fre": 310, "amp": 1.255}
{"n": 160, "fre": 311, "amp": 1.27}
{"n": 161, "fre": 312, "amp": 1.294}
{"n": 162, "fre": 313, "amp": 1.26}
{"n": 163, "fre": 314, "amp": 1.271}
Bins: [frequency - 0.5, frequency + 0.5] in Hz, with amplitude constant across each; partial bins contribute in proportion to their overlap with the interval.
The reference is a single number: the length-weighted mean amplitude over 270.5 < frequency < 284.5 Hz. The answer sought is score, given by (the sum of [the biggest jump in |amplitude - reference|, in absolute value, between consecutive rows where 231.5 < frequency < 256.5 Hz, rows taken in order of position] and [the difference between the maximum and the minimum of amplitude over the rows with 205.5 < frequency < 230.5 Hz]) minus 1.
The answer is -0.804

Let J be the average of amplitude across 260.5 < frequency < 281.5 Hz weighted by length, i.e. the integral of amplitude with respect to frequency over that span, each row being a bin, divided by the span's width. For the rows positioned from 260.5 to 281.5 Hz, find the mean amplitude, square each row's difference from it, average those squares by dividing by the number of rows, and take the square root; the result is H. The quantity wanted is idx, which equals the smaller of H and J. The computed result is 0.022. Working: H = 0.022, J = 1.21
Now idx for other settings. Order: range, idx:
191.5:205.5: 0.017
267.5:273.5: 0.021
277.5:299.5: 0.036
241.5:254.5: 0.031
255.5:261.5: 0.040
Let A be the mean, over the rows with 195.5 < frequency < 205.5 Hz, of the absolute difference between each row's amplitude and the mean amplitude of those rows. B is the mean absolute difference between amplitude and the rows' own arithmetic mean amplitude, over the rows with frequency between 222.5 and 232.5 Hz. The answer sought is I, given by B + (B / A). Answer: 1.2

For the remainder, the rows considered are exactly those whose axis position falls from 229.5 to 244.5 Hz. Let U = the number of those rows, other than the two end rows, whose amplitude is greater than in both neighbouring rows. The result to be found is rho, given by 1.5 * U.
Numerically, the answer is 7.5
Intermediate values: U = 5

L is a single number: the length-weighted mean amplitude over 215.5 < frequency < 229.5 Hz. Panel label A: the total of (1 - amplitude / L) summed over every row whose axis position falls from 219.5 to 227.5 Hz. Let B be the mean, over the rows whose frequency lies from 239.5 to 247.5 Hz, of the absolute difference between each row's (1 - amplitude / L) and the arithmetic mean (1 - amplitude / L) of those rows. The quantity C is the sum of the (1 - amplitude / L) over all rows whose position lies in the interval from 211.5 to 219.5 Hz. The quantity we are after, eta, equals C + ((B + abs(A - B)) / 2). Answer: -0.08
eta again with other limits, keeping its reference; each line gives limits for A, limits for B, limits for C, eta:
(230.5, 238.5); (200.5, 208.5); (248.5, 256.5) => 0.10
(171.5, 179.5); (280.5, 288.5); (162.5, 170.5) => -0.06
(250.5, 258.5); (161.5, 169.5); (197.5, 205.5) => 0.13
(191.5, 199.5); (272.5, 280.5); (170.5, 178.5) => 0.02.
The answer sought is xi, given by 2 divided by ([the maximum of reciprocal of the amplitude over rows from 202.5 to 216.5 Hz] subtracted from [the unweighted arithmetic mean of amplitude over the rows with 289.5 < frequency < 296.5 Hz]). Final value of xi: 3.72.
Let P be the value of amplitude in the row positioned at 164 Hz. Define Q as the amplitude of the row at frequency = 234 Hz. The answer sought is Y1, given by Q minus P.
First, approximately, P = 1.303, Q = 1.354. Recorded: 0.05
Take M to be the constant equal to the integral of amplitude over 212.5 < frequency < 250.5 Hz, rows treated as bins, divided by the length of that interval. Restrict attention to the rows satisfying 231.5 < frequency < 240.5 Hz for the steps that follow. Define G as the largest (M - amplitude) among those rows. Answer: 0.051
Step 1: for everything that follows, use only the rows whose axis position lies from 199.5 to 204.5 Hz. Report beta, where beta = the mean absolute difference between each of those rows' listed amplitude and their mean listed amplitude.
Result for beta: 0.014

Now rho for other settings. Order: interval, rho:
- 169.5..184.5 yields 6.0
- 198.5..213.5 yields 4.5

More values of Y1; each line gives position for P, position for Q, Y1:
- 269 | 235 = 0.08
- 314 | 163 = 0.03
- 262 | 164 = 0.11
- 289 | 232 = 0.09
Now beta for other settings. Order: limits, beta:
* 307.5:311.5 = 0.012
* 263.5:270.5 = 0.009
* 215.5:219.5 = 0.028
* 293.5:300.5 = 0.018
